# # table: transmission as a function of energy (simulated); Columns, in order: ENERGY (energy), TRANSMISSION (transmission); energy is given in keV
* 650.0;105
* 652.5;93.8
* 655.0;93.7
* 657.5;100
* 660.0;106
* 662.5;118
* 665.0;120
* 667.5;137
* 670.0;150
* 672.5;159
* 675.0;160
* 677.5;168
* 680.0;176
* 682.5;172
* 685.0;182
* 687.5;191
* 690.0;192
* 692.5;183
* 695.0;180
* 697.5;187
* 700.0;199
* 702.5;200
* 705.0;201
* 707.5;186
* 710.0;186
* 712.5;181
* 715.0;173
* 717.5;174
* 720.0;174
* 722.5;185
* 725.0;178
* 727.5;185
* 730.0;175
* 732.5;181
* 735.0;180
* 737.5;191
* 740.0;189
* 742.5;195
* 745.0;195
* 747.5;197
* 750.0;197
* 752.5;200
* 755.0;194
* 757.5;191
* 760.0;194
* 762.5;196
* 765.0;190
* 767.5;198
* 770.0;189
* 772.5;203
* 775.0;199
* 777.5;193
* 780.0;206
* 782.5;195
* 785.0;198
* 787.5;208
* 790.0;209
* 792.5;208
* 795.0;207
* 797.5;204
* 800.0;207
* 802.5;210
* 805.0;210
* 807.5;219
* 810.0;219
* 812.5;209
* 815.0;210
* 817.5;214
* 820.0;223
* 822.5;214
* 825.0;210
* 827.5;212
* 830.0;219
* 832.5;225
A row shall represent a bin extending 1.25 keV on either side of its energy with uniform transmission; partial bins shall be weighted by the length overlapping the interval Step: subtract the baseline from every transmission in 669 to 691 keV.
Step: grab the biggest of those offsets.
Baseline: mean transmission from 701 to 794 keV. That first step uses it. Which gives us 0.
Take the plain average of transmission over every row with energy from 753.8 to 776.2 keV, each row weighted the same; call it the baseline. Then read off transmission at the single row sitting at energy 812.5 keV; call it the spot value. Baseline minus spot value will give -14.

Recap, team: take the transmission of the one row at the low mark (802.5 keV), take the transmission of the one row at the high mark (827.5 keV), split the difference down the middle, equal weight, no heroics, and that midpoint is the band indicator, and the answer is 211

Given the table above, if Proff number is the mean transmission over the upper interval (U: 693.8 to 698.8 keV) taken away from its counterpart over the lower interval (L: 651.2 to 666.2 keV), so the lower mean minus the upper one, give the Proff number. -78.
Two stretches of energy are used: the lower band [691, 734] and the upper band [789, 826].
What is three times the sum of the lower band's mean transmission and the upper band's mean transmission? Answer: 1187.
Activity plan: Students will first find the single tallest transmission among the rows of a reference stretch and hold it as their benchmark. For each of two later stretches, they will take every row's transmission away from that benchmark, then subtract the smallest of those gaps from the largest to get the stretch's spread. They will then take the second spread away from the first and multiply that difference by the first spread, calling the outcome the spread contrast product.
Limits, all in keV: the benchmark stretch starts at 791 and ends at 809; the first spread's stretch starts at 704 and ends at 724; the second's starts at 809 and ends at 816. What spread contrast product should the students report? 504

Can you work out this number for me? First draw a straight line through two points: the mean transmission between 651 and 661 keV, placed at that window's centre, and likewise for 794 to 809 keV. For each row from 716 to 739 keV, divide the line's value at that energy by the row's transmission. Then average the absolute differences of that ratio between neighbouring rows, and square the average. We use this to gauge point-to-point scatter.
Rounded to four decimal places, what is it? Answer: 0.0010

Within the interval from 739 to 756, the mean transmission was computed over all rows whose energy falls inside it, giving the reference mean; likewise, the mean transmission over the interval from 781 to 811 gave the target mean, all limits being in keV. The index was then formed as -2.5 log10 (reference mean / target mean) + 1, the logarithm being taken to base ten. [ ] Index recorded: 1.07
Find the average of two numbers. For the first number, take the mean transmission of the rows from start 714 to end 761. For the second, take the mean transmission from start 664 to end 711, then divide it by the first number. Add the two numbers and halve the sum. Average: 94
